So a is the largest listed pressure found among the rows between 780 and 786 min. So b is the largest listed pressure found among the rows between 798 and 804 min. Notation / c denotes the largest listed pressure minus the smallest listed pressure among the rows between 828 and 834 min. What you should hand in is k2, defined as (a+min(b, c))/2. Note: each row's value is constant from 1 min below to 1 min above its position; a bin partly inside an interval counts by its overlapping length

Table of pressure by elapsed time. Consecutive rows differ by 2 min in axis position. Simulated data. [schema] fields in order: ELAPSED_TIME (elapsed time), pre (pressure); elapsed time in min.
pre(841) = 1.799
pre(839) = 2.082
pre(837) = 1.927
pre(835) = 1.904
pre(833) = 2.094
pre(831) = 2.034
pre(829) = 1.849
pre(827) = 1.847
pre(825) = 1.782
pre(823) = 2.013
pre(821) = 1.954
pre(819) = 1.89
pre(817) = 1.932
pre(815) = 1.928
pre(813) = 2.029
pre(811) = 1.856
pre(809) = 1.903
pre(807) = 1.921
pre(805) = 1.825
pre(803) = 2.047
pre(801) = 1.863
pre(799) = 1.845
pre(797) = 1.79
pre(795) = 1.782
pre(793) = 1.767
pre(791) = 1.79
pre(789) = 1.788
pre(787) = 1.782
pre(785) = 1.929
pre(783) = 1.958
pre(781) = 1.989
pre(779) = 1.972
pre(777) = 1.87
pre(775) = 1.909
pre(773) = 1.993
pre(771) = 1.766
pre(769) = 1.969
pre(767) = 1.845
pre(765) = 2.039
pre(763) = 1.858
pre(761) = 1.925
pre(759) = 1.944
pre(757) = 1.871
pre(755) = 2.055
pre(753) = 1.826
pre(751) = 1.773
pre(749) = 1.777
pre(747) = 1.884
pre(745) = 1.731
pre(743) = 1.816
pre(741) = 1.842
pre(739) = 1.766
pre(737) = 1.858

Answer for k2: 1.12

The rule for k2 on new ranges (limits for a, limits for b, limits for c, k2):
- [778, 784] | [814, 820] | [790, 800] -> 1.03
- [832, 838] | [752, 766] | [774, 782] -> 1.11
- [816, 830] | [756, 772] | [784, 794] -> 1.09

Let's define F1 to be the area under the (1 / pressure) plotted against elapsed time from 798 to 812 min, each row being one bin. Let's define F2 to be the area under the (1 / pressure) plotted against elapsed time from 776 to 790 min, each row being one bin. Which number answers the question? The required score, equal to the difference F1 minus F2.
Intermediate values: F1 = 7.40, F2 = 7.39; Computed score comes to 0.01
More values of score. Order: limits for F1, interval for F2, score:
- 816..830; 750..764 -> -0.01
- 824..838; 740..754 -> -0.44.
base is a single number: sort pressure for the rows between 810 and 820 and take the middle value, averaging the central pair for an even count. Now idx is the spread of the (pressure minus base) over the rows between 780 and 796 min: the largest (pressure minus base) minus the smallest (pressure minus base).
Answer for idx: 0.22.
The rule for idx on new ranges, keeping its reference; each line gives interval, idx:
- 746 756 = 0.28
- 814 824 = 0.12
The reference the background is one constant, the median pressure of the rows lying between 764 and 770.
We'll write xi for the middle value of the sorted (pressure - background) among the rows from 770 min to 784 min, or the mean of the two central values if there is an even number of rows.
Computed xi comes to -0.01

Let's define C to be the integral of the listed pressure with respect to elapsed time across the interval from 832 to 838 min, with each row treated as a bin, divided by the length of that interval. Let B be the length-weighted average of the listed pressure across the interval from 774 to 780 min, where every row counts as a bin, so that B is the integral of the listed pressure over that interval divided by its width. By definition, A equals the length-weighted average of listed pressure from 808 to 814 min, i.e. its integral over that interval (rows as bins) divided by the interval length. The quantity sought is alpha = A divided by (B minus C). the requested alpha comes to -33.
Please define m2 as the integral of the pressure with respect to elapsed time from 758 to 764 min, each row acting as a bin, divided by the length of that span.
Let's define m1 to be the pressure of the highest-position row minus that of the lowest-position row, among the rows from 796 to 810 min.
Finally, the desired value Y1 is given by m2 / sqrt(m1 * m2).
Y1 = 4.1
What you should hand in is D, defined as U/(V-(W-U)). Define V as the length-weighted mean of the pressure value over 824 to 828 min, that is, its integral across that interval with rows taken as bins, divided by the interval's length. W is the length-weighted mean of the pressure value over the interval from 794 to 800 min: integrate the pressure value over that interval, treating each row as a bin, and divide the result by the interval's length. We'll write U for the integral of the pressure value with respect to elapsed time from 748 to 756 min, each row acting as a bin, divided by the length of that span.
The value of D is 1.00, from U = 1.86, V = 1.81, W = 1.81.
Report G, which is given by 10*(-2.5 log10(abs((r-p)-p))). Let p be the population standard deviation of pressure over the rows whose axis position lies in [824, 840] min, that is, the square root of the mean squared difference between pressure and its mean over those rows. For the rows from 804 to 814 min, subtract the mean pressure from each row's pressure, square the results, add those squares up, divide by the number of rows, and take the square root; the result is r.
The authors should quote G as 21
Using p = 0.110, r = 0.070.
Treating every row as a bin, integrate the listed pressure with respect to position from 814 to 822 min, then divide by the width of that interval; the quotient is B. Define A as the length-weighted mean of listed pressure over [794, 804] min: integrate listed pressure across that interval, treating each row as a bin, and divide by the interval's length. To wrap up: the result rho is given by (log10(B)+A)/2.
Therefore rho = 1.08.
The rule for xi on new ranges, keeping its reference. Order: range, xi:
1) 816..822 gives -0.04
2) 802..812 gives -0.07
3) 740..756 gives -0.15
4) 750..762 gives -0.07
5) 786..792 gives -0.18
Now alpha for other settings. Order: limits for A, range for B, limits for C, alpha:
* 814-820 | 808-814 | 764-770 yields -88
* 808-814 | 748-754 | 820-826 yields -16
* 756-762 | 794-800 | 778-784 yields -11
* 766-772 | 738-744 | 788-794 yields 71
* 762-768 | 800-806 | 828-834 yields -24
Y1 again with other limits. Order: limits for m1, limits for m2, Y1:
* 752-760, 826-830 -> 4.0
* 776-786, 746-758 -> 5.6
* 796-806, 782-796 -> 7.2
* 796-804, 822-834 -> 2.7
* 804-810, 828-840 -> 5.0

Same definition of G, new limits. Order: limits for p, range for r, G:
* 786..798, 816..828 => 31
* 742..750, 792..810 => 38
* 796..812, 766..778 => 29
